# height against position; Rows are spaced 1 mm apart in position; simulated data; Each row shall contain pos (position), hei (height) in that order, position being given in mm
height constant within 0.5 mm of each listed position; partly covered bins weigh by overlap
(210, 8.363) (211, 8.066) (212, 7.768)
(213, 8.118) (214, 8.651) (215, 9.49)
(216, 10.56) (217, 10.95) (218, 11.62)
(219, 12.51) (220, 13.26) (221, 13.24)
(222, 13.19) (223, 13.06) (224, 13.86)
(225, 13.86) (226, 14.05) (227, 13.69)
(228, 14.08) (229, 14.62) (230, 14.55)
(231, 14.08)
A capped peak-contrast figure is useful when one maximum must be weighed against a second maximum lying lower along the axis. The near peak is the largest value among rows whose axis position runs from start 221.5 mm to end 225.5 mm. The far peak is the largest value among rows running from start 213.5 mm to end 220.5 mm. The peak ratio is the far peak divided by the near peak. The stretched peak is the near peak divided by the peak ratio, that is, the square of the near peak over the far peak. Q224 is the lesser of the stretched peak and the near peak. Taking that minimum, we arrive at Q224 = 13.9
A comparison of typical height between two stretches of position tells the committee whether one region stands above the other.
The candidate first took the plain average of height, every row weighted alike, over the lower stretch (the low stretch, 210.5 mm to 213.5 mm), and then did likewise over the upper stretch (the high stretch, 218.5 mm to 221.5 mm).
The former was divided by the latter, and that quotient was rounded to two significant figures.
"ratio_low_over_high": 0.61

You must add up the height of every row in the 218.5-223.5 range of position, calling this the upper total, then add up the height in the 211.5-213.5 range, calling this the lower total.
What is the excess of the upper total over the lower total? 49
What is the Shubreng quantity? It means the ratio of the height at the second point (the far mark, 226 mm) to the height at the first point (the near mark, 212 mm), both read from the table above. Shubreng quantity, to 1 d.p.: 1.8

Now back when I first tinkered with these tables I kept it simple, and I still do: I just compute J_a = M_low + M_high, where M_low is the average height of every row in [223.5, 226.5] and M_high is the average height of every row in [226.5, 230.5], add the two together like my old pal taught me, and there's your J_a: 28.2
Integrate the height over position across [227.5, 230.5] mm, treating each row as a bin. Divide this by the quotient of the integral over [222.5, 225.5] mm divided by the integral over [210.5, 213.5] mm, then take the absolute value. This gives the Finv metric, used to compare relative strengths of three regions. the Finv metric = 25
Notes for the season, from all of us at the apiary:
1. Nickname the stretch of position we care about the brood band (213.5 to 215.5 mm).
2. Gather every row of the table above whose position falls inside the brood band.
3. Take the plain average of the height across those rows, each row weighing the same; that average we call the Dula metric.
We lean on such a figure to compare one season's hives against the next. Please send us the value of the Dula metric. 9.1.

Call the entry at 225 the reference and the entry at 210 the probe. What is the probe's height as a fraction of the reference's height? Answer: 0.60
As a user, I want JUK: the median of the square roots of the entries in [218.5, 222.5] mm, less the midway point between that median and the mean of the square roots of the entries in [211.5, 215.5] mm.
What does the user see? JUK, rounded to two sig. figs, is 0.36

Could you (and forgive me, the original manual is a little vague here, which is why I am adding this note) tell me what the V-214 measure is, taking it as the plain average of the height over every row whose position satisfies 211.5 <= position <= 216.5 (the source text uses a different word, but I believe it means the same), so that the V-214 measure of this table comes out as 8.9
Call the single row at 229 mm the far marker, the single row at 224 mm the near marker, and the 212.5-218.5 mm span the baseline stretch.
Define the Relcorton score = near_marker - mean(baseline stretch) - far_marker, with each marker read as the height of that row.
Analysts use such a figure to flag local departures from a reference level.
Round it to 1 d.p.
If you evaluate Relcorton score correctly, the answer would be -10.7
